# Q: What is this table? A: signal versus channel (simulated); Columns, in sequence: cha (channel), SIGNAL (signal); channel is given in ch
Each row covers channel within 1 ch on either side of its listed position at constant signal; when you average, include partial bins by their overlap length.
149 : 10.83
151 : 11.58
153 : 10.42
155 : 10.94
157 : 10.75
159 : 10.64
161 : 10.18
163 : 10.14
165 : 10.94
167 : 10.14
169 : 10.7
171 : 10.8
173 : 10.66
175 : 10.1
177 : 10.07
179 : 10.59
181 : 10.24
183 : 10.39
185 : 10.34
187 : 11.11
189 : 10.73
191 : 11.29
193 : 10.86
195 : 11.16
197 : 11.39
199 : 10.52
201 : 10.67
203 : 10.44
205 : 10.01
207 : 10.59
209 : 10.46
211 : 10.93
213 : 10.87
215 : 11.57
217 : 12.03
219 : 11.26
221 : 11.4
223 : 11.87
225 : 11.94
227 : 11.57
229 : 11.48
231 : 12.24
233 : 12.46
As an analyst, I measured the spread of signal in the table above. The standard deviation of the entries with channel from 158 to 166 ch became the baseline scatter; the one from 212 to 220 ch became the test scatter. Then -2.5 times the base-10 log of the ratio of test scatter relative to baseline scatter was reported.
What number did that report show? -0.3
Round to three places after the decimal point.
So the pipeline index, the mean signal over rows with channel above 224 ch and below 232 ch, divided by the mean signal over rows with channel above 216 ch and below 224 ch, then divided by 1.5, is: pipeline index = 0.676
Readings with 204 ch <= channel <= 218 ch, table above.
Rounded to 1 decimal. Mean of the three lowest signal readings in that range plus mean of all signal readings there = 21.3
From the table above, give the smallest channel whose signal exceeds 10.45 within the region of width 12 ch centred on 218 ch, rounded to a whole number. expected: 213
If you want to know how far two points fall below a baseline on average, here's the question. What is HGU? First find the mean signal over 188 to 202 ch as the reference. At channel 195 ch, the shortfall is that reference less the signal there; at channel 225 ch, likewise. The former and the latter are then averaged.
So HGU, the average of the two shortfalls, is -0.6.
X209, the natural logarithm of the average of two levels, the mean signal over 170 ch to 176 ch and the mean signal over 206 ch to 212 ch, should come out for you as 2.36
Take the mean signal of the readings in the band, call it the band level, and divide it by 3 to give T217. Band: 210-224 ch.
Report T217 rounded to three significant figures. 3.81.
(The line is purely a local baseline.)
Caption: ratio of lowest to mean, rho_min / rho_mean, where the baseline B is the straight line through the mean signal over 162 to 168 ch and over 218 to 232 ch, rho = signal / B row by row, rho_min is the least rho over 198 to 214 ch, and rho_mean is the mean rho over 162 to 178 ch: 0.90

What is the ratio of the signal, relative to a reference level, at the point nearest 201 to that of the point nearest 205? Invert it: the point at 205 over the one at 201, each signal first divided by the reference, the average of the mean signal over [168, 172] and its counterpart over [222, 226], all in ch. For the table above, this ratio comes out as 0.94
